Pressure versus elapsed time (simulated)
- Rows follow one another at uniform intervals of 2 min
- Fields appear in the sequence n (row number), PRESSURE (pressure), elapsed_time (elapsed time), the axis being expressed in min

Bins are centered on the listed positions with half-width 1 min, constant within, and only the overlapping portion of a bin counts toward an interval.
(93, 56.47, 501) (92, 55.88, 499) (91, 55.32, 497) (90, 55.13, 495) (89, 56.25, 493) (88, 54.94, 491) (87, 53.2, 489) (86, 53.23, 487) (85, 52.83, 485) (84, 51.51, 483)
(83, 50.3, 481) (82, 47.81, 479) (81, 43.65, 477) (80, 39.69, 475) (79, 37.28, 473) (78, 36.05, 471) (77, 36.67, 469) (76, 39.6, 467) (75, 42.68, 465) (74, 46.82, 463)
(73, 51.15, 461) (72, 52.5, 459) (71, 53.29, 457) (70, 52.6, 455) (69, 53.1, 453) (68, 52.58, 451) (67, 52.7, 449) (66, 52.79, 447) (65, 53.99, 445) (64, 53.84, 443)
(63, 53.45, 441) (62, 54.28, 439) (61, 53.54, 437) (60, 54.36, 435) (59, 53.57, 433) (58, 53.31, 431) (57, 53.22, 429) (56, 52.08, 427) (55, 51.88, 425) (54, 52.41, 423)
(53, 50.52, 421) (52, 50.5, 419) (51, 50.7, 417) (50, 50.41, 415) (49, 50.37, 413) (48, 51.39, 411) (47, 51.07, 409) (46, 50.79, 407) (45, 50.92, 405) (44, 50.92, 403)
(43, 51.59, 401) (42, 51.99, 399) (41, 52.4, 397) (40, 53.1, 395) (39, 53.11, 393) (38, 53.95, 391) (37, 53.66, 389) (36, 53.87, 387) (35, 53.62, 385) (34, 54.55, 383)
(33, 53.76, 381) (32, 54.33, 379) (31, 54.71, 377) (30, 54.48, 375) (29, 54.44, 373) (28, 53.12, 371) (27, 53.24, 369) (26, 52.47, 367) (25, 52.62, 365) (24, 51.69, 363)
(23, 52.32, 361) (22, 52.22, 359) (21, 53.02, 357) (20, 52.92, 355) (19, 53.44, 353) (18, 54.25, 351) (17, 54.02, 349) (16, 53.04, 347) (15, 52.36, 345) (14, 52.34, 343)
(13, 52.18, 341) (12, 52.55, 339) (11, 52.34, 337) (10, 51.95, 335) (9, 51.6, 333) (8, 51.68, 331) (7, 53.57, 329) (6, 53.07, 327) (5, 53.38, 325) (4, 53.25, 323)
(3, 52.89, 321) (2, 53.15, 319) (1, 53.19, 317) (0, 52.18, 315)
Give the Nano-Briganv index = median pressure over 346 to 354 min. 53.7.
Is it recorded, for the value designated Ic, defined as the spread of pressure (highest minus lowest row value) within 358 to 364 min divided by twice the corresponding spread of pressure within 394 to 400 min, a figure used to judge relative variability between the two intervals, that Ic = 0.28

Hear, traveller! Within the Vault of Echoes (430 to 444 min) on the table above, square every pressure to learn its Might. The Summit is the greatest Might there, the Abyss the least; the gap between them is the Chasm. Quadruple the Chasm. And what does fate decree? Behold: 452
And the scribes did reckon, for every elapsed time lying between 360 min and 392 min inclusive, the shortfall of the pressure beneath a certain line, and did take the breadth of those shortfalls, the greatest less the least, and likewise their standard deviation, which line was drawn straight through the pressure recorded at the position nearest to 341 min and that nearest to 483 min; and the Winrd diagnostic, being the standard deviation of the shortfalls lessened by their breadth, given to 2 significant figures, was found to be -2.2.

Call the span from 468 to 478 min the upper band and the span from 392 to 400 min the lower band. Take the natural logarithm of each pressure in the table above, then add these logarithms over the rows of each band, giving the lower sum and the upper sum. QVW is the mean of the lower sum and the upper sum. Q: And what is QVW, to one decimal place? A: 17.1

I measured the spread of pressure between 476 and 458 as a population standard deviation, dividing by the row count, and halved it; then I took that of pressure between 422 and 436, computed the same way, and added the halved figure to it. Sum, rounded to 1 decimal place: 3.8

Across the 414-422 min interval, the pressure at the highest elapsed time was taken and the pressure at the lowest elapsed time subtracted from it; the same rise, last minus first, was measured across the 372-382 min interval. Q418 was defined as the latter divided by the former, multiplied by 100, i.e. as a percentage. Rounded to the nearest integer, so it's -618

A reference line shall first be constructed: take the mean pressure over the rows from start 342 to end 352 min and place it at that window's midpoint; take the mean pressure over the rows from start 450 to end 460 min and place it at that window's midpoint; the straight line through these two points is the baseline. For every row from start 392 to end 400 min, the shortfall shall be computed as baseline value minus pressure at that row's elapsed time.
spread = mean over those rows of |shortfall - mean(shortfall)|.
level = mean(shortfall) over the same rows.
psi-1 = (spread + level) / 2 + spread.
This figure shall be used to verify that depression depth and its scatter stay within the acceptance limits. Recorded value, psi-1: 0.9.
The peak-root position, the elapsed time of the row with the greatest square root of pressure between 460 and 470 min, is 461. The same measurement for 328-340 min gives 329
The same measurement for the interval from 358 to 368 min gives 365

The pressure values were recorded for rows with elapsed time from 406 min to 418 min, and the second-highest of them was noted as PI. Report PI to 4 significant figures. 51.07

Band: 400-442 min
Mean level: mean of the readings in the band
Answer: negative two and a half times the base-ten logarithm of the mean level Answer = -4.29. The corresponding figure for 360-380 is -4.32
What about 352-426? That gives -4.30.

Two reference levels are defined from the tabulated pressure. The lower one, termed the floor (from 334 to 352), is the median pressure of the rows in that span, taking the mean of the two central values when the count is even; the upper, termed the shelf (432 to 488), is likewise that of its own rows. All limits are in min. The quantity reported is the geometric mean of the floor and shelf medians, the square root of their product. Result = 52.5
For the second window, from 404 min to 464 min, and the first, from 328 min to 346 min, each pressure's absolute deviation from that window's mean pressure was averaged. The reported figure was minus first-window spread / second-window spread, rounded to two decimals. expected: -0.30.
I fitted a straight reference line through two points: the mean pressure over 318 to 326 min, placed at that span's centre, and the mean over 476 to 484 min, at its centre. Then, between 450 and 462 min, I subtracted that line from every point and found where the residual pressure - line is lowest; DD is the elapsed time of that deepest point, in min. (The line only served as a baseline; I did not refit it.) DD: 461 min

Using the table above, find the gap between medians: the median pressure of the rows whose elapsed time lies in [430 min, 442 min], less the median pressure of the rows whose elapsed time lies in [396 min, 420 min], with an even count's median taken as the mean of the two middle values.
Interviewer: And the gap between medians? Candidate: 2.6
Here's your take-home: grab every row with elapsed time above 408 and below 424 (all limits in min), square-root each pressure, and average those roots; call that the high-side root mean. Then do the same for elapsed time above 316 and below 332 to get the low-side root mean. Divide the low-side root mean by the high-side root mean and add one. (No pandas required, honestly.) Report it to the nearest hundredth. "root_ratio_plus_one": 2.02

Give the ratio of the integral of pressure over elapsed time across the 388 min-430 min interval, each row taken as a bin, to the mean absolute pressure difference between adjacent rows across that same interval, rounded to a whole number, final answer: 4635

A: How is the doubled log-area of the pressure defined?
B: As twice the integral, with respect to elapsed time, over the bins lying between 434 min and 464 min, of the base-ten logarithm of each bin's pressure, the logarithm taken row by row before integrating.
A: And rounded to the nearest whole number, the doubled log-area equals 103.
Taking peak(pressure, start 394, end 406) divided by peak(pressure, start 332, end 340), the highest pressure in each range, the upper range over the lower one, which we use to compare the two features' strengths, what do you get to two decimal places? 1.01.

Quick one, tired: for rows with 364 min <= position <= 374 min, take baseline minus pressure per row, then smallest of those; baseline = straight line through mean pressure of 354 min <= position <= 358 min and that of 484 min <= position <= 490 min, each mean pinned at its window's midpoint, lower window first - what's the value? -1.5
